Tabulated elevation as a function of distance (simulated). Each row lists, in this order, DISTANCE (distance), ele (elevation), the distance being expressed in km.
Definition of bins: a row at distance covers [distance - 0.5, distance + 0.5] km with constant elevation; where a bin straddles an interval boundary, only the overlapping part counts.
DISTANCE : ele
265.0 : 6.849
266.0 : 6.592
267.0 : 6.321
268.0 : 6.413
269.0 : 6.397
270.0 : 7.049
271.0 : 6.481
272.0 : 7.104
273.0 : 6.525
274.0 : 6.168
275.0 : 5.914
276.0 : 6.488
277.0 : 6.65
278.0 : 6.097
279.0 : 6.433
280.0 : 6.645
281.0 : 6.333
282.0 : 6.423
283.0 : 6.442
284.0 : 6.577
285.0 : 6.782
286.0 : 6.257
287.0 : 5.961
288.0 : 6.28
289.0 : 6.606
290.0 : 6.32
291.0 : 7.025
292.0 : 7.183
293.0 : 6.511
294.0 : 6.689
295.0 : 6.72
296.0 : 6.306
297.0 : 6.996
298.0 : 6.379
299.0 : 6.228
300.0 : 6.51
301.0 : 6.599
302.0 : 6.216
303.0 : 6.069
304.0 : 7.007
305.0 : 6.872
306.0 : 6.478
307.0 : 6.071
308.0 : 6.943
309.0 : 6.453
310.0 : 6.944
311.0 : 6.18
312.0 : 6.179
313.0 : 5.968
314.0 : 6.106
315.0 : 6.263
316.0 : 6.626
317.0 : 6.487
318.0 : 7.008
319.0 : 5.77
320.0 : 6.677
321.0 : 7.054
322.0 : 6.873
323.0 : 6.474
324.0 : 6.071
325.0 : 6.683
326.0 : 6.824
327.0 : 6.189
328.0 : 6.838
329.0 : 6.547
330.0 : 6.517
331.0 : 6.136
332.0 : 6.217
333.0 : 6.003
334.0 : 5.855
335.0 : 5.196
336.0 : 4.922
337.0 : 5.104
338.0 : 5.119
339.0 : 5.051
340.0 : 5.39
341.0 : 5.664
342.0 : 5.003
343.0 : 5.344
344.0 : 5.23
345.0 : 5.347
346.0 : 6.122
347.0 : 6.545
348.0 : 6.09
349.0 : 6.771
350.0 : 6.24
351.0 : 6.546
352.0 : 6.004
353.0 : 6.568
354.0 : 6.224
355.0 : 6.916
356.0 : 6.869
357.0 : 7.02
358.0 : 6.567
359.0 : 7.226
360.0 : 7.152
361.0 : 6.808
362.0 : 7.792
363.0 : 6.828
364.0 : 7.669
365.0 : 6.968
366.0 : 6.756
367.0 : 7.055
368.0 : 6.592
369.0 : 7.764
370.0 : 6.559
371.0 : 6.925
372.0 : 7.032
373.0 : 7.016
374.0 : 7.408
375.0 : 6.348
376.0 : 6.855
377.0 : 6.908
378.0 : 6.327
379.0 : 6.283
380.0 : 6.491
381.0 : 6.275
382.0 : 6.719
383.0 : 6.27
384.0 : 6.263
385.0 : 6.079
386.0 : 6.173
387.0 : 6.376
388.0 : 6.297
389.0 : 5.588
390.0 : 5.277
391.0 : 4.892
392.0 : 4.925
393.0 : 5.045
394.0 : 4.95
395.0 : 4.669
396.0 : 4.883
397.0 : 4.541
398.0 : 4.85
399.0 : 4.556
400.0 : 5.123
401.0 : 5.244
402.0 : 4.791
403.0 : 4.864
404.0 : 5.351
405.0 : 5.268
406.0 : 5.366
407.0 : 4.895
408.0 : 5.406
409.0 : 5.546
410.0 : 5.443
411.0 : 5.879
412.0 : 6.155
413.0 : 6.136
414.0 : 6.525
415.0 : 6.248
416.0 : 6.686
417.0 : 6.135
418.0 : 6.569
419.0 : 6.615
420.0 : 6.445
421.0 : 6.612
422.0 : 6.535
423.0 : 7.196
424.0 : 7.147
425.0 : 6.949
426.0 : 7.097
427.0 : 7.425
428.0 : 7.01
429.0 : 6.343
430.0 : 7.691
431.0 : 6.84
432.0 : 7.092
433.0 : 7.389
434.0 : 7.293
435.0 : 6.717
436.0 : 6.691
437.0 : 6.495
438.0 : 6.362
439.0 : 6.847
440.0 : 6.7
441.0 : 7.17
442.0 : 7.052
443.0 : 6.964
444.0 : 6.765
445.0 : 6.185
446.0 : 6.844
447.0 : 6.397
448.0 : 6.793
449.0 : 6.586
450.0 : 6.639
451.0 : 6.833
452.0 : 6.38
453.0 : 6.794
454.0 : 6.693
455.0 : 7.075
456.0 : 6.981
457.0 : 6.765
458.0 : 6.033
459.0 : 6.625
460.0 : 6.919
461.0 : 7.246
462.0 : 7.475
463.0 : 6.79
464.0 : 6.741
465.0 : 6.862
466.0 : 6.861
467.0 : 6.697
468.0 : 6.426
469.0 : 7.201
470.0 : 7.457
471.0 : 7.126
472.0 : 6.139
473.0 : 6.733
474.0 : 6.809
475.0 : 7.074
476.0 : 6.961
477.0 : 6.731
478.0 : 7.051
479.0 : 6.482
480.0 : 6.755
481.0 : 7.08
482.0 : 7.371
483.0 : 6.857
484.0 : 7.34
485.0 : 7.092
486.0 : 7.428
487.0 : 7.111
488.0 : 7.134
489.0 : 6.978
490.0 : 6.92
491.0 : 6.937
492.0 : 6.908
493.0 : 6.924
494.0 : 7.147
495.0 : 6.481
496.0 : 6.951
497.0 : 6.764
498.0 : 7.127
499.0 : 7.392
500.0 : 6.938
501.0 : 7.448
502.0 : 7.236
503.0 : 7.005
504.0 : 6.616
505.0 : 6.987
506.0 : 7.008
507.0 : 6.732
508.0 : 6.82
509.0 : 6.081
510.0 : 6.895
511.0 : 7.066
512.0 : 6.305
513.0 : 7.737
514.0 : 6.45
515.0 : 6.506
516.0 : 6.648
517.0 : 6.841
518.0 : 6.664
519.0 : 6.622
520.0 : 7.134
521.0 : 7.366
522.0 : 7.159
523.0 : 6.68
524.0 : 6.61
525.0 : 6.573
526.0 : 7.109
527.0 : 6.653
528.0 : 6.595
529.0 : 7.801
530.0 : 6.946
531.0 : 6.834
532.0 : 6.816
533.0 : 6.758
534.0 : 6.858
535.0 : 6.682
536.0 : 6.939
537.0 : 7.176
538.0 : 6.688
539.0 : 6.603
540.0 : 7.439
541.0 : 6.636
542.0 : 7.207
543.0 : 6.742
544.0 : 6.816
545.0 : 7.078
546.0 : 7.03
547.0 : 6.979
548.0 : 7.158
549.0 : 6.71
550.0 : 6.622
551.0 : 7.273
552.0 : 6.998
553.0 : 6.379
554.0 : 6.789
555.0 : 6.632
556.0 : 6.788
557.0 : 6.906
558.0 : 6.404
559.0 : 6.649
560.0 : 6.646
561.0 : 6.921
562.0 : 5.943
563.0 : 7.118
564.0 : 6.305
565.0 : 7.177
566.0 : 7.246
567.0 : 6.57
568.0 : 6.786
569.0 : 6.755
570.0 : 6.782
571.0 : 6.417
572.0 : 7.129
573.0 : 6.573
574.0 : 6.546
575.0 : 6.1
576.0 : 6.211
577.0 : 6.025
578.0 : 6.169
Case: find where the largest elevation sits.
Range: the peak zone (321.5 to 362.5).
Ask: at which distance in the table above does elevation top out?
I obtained 362.0 km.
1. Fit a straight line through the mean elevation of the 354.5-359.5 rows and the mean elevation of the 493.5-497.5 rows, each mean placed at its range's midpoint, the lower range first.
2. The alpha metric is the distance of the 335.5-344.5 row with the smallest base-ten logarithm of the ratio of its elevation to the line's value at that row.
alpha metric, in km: 336.0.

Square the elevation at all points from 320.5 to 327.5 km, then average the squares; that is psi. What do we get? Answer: 44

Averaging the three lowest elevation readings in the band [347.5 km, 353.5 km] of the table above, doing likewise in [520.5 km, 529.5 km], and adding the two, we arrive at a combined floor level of 12.7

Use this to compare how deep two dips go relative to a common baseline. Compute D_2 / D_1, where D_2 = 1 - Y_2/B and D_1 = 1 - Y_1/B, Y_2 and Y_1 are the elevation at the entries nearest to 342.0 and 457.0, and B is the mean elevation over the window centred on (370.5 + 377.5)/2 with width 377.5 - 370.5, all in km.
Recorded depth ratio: 12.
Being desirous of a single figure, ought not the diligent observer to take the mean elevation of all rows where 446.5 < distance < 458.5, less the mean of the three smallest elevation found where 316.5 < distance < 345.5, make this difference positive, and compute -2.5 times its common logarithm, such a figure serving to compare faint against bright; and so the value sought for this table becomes -0.56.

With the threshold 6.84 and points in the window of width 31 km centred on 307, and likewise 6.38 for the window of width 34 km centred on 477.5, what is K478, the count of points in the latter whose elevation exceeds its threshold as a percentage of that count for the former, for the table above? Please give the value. 367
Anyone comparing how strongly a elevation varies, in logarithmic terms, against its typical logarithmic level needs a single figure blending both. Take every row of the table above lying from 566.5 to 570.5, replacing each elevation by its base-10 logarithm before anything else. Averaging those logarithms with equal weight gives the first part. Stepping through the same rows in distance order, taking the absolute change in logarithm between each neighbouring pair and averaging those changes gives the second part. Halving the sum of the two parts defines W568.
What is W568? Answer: 0.4167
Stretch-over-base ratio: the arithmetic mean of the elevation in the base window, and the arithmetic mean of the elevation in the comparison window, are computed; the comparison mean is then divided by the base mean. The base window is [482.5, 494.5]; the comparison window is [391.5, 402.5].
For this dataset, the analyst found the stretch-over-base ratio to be 0.69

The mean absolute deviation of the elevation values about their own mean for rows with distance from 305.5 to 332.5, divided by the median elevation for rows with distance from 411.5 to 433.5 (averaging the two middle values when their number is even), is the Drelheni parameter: 0.044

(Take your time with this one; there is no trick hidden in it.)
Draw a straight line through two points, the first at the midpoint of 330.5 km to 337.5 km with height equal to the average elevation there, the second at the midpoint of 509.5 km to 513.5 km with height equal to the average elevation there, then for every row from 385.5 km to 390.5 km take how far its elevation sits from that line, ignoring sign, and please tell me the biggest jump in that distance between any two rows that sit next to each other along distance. 0.3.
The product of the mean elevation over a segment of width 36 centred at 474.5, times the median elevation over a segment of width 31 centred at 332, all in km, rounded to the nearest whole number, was 42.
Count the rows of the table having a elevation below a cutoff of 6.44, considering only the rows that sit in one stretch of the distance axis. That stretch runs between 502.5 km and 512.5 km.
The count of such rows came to 2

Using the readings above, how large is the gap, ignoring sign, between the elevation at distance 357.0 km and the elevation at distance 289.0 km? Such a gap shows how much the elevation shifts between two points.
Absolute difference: 0.41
